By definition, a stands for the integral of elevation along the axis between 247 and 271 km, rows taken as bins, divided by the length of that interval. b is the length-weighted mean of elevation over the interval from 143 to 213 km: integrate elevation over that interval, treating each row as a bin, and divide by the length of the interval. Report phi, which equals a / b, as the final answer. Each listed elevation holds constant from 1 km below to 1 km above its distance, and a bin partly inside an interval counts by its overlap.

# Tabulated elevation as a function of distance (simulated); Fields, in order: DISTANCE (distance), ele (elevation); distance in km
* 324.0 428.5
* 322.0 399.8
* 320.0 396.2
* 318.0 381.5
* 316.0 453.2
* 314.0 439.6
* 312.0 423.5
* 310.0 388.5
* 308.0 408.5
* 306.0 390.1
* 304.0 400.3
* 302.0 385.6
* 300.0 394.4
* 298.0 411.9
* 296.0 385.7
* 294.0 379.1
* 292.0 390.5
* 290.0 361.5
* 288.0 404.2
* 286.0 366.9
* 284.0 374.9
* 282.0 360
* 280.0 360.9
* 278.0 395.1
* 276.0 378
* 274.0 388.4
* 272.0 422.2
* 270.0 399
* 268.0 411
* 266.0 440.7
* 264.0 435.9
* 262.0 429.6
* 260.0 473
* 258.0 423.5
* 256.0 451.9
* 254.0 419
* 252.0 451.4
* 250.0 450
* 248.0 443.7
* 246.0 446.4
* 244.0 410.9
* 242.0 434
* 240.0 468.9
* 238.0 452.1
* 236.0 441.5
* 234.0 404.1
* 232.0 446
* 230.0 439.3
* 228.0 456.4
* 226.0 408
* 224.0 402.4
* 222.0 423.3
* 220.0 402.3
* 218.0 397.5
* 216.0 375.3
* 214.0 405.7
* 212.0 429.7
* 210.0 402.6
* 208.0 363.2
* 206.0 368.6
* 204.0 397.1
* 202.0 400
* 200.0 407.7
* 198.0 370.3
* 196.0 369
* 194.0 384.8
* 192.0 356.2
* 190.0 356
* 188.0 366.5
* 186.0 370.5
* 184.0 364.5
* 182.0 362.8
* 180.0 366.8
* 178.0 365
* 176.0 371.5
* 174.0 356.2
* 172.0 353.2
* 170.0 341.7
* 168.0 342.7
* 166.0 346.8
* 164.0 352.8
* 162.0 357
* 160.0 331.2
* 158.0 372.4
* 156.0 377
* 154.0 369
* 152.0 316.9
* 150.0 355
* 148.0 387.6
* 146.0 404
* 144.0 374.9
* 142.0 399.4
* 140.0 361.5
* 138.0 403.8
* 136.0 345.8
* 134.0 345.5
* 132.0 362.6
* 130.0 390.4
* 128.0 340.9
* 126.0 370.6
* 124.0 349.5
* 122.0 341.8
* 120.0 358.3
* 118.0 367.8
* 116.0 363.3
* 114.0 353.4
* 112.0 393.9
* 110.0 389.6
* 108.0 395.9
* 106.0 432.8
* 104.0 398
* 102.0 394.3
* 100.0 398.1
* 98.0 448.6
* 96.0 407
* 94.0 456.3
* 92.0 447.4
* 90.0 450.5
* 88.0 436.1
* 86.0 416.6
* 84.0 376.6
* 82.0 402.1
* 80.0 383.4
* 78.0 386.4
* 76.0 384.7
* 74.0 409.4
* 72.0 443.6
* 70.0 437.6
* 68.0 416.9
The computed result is 1.18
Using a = 436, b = 369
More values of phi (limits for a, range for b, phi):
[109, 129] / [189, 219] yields 0.94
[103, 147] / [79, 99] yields 0.89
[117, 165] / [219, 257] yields 0.84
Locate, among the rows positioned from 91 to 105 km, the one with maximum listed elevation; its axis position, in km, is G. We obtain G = 94.0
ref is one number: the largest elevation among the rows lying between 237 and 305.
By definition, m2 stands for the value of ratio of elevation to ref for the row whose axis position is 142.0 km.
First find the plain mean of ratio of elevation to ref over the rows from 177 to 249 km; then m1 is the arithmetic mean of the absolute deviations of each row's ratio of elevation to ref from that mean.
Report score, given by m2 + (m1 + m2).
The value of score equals 1.75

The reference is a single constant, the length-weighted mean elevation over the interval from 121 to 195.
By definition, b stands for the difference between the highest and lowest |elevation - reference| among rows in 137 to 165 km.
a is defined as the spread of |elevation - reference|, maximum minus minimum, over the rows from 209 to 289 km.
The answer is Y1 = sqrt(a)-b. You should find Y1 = -34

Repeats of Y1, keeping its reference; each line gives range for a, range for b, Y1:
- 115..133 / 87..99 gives -44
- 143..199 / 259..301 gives -103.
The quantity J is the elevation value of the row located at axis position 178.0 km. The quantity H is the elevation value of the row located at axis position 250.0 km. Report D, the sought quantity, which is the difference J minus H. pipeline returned -85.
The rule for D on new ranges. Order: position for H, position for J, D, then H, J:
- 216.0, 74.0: 34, 375.3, 409.4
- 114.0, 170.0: -12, 353.4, 341.7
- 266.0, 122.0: -99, 440.7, 341.8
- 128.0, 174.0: 15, 340.9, 356.2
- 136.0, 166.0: 1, 345.8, 346.8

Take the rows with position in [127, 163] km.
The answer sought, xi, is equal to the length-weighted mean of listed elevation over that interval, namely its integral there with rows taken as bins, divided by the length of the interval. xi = 366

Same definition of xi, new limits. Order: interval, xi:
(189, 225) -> 390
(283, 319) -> 397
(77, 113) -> 412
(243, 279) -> 426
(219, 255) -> 433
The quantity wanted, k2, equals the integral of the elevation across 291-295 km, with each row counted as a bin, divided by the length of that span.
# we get 385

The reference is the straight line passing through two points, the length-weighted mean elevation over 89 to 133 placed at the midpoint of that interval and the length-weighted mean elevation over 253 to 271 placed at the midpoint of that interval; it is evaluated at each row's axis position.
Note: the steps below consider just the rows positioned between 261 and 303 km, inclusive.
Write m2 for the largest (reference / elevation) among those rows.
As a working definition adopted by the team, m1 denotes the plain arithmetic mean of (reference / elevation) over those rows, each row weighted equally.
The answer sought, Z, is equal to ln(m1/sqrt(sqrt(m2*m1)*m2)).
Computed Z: -0.066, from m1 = 1.11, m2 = 1.21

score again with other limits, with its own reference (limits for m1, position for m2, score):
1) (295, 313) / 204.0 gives 1.70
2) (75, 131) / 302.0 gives 1.68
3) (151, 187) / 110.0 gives 1.67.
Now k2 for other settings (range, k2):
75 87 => 392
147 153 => 353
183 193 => 363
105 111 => 406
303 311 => 397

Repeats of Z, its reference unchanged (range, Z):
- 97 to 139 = -0.079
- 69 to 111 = -0.065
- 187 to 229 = -0.062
